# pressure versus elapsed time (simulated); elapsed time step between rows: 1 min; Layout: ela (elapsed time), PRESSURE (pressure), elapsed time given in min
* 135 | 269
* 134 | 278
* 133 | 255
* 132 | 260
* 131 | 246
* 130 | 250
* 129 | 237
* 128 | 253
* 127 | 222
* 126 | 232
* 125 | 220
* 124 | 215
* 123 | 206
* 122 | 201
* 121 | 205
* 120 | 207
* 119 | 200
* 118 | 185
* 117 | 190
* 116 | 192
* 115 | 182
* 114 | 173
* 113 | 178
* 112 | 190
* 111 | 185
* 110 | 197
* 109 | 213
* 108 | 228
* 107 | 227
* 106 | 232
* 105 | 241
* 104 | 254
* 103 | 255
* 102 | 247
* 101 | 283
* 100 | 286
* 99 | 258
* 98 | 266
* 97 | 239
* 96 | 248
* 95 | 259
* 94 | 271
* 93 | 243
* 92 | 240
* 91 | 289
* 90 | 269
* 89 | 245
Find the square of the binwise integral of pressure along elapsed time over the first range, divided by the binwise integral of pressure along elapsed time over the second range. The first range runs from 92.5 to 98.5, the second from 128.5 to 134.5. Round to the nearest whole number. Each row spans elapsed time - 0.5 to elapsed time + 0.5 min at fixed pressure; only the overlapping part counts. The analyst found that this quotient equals 1526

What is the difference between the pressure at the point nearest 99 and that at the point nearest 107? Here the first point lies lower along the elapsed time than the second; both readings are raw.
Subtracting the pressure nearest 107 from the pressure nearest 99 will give 31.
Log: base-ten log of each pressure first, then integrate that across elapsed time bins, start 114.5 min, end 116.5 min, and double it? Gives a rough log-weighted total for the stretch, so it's 9.09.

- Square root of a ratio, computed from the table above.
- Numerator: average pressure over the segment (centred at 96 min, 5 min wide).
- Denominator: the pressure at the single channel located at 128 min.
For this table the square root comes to 1.01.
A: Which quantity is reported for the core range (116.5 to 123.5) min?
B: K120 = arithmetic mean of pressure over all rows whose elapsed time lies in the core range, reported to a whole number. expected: 199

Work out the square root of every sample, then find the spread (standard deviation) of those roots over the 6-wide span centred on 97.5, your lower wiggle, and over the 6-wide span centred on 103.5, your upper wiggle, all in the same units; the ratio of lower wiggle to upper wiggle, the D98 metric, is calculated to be 0.92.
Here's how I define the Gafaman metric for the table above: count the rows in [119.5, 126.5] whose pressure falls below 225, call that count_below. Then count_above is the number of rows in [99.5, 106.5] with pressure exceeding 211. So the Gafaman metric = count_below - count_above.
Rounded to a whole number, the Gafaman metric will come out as -1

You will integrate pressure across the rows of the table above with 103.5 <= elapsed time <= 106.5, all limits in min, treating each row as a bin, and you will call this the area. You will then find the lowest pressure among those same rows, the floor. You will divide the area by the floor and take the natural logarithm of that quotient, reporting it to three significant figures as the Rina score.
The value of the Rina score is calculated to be 1.14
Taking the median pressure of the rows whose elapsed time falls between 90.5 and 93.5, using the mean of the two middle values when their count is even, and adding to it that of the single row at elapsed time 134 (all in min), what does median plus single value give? 521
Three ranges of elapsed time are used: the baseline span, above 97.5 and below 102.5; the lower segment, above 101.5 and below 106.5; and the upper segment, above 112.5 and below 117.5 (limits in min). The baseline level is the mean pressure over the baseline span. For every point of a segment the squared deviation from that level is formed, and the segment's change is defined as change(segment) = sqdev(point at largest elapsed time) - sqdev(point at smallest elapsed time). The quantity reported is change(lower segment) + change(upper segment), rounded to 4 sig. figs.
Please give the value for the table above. -1161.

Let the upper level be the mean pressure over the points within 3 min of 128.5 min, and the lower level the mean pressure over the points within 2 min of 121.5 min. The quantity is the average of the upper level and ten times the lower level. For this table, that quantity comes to 1144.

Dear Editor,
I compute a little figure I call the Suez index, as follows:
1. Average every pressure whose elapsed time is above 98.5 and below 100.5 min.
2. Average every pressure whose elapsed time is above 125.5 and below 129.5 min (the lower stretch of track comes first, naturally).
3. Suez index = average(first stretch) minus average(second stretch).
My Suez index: 36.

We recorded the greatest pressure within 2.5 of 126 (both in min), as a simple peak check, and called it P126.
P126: 253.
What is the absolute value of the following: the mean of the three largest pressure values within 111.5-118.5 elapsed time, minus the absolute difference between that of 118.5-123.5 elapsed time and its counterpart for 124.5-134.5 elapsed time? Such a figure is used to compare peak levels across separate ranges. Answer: 132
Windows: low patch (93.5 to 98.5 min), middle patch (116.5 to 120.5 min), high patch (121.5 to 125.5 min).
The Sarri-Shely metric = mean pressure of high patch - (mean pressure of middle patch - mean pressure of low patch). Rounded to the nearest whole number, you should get 272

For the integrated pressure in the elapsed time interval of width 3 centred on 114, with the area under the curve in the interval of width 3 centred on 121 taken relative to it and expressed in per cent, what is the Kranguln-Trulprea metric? 115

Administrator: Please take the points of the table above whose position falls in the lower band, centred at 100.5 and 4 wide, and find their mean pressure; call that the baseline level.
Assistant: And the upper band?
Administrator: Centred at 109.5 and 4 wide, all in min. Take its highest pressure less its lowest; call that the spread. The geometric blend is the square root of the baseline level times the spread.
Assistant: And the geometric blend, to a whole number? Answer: 107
